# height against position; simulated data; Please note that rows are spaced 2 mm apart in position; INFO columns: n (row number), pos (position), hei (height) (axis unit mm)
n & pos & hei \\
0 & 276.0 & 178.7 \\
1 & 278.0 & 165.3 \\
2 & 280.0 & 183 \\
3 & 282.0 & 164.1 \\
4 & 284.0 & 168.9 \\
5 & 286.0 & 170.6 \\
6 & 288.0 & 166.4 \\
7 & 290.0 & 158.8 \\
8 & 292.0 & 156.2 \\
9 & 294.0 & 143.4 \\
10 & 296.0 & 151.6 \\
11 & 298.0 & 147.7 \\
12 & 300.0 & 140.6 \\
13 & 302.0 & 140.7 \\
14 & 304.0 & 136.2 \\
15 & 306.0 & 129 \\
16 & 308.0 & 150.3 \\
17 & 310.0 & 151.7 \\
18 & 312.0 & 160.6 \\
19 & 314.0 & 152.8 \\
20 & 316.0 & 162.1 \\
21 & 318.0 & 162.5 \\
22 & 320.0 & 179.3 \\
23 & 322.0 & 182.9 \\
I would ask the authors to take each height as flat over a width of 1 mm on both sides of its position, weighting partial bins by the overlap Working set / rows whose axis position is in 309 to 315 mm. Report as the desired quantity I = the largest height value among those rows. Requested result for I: 160.6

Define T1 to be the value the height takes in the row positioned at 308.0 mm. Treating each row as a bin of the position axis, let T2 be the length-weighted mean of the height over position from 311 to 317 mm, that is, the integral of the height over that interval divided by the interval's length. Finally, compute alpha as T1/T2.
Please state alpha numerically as 0.95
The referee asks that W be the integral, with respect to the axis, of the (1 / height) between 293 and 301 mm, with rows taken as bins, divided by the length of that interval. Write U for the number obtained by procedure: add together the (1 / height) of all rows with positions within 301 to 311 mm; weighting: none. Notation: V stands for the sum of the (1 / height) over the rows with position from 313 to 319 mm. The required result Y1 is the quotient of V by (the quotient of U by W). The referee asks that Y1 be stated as 0.0037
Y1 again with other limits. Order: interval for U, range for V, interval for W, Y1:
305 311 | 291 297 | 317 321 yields 0.0056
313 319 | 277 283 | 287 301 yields 0.0062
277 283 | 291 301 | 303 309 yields 0.0139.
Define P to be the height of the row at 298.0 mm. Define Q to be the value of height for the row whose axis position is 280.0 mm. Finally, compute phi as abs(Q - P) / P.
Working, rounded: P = 147.7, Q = 183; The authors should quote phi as 0.24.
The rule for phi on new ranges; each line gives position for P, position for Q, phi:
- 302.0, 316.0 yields 0.15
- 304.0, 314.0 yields 0.12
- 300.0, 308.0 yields 0.07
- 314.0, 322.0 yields 0.20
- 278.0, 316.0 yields 0.02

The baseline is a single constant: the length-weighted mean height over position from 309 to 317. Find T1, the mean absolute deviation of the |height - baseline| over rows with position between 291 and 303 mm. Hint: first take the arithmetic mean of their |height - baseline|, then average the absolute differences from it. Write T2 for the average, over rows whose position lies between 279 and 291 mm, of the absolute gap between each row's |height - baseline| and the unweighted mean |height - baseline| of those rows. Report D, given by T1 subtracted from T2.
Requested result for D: 0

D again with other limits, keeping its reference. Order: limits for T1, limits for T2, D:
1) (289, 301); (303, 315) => 3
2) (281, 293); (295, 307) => 2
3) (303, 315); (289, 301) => -3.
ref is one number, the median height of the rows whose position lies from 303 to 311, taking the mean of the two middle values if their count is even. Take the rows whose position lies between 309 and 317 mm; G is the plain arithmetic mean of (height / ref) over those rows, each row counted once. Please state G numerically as 1.09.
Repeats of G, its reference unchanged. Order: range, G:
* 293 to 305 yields 1.00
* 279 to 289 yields 1.19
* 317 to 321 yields 1.19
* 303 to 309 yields 0.97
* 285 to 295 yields 1.11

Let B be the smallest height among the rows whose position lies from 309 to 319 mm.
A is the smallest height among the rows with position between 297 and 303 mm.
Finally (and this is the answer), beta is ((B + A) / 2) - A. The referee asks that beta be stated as 6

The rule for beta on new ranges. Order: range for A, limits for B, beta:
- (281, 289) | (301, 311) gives -18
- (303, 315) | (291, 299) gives 7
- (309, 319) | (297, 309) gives -11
